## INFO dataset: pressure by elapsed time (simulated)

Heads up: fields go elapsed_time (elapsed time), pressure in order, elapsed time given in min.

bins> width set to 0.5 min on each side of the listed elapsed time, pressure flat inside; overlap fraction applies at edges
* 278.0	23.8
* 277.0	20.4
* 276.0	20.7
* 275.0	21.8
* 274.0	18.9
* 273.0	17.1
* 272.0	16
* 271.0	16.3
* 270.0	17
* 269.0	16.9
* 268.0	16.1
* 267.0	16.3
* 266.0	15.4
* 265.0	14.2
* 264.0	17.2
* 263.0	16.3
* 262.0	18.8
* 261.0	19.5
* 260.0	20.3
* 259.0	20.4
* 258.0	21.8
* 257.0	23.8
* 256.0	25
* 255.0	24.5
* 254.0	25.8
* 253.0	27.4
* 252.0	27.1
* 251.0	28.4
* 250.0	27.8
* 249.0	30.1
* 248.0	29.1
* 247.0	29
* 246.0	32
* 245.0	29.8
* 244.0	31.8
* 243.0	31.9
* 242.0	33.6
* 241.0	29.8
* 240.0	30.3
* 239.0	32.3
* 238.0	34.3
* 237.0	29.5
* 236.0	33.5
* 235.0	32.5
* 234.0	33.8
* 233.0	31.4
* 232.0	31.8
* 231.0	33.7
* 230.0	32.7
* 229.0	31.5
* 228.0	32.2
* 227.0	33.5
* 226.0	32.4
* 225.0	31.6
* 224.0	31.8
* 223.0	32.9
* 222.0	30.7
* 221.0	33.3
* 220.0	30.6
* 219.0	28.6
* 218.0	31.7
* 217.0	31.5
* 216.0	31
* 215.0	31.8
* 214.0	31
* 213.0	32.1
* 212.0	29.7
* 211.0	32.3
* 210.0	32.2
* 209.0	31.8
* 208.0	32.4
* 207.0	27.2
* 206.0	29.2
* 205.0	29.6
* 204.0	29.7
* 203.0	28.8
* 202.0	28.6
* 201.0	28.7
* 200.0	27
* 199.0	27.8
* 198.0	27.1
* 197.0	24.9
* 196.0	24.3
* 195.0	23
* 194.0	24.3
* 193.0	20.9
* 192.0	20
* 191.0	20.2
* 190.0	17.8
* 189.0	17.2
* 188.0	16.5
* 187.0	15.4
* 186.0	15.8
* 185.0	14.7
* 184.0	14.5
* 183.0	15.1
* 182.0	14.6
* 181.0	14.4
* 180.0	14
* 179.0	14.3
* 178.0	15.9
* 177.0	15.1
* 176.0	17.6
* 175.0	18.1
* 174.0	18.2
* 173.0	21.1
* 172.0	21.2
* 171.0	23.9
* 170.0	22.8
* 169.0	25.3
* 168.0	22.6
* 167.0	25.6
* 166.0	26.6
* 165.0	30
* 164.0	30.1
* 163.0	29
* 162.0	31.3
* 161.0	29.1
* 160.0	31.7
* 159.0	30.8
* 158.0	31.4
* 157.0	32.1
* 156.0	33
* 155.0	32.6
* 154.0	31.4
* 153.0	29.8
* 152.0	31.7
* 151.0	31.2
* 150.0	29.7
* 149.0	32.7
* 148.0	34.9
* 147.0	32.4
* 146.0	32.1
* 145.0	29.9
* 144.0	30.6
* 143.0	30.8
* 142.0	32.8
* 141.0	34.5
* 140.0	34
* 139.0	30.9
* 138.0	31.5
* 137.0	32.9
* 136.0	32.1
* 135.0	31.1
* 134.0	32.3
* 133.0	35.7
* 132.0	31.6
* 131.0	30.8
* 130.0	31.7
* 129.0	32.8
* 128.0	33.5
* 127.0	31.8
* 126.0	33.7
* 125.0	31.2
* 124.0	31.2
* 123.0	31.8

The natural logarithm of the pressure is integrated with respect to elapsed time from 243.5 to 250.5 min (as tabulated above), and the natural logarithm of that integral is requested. 3.2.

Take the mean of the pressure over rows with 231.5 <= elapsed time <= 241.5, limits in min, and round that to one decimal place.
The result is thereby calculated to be 31.9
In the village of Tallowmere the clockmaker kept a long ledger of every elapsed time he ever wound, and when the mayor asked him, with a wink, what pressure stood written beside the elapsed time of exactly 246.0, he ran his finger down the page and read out 32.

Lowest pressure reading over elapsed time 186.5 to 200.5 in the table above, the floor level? 15.4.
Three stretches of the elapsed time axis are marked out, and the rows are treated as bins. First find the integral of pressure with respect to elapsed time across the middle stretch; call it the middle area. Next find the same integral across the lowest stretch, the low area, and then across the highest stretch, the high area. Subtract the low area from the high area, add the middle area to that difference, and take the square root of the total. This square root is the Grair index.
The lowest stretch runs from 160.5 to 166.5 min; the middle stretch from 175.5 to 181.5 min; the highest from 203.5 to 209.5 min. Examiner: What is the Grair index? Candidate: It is 9.8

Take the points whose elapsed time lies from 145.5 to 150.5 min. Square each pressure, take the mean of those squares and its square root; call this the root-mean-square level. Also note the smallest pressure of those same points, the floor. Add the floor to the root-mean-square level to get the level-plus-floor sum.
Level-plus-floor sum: 62.1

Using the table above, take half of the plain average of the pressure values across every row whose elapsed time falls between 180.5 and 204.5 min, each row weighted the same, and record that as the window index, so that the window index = 11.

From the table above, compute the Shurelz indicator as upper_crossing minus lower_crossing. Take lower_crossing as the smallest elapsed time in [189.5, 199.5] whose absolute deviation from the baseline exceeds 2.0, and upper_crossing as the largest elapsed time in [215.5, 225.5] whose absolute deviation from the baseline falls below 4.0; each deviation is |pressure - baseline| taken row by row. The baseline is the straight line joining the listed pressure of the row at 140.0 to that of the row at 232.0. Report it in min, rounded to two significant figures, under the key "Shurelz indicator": 35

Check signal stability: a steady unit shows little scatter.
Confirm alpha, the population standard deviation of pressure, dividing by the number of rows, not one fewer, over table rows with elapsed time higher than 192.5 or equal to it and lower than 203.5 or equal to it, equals 2.5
